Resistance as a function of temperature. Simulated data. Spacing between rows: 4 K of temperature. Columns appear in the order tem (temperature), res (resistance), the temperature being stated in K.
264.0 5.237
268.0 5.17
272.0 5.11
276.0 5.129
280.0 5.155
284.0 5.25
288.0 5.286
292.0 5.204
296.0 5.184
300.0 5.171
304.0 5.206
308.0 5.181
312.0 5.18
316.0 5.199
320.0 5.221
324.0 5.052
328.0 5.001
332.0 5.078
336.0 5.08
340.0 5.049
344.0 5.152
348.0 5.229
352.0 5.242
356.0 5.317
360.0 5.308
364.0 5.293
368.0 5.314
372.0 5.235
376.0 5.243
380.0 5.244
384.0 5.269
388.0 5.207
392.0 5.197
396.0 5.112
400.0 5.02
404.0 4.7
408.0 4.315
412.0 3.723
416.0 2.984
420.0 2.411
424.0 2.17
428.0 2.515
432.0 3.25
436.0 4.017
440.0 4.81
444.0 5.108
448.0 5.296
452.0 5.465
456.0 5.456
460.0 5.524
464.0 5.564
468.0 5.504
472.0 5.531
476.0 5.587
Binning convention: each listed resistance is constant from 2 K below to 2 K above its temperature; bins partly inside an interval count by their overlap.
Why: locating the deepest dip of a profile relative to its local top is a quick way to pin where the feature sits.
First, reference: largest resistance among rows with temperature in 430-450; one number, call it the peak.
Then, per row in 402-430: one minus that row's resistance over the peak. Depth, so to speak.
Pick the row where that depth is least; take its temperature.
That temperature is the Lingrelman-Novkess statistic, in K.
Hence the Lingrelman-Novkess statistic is 404.0 K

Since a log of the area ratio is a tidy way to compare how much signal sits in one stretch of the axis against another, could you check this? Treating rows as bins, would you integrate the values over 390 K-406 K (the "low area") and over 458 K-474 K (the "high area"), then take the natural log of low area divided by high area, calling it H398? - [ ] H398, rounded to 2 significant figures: -0.099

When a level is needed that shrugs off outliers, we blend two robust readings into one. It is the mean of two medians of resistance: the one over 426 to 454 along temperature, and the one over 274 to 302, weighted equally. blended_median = 5.0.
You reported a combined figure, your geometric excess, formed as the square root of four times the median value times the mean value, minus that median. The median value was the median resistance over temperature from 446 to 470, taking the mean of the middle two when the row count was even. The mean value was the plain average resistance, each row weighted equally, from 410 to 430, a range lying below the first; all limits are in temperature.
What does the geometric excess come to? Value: 2.30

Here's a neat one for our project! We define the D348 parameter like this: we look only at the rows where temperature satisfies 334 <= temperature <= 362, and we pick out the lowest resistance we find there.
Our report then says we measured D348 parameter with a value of 5.049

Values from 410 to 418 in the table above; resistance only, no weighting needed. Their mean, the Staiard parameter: 3.4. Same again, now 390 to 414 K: 4.7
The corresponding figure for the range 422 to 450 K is 3.9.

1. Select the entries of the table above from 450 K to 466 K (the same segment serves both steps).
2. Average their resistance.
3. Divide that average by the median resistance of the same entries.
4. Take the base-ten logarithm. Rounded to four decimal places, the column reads 0.0006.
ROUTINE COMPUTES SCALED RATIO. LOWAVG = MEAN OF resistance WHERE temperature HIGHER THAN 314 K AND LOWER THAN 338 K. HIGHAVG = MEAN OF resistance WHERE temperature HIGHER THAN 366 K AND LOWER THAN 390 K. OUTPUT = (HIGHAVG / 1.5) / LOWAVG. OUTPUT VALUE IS 0.69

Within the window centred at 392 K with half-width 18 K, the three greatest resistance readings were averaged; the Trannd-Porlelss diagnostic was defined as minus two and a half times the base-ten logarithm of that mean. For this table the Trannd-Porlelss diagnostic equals -1.801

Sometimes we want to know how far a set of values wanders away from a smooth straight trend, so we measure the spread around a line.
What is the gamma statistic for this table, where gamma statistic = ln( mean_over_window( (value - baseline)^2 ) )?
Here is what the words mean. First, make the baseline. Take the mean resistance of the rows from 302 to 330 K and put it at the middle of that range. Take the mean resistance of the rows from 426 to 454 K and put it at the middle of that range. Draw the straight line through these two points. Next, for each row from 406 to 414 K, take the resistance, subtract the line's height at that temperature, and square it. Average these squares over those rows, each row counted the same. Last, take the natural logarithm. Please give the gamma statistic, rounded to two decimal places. -1.03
